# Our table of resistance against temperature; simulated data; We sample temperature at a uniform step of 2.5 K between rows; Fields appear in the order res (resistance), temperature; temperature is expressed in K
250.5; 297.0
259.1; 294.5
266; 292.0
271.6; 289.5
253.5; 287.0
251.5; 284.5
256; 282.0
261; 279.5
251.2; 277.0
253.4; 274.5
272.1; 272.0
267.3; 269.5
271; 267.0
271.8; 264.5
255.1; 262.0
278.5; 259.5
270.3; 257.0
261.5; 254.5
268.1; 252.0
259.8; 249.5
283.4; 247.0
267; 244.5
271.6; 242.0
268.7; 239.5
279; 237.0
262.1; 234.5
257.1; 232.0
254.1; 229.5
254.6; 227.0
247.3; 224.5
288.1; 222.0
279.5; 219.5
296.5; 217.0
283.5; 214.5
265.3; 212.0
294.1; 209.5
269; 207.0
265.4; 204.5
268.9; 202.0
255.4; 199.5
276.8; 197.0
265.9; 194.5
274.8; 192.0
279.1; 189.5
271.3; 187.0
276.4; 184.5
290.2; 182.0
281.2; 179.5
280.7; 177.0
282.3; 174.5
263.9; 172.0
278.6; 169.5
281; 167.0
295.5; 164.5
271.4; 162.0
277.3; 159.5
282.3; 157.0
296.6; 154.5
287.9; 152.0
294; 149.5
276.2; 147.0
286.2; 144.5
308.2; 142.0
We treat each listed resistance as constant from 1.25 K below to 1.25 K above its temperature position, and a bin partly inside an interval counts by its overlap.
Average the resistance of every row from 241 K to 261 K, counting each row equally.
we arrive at 270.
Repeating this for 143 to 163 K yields 284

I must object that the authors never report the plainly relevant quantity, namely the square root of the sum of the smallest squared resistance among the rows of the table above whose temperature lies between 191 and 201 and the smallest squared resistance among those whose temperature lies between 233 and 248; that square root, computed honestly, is 366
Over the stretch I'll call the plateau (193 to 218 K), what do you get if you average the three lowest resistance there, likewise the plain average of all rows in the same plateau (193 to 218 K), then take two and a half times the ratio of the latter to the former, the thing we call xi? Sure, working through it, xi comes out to 2.61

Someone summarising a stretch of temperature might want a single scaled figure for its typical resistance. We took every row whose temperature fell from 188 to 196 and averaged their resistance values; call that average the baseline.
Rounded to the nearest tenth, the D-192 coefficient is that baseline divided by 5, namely 54.7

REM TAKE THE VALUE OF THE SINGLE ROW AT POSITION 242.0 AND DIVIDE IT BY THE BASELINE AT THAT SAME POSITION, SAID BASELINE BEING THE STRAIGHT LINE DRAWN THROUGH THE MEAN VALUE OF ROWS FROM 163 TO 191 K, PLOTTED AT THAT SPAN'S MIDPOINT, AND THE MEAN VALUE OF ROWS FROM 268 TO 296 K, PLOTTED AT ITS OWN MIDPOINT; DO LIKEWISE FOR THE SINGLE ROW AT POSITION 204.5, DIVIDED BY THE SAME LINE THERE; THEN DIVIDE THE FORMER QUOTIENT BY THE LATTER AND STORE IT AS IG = 1.05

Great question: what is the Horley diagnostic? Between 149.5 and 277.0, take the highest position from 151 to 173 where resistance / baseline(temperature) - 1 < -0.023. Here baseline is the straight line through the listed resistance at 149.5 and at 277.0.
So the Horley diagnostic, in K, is 172.0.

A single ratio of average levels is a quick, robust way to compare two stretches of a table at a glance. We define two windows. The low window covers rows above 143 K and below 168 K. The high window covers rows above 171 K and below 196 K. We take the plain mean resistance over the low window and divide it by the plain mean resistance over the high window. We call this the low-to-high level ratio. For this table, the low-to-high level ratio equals 1.03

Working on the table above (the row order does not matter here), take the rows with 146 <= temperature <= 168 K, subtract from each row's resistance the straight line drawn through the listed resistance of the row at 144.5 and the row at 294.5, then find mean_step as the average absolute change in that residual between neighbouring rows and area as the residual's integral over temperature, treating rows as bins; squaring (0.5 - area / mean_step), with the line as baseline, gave 1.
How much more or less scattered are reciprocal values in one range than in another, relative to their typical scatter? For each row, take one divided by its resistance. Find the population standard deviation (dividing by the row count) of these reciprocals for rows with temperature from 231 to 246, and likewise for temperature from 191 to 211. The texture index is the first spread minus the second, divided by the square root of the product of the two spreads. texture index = -0.4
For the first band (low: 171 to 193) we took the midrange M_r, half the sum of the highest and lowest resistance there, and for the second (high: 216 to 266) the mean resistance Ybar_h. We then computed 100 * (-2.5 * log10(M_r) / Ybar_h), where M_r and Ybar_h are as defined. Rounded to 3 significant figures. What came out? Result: -2.27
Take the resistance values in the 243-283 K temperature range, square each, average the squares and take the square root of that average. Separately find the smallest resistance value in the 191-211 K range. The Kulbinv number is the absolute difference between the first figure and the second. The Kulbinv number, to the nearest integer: 10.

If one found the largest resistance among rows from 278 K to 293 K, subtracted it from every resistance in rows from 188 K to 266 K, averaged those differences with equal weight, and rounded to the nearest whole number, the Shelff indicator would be -2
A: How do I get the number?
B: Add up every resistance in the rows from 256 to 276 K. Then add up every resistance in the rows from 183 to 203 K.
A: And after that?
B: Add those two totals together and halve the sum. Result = 2154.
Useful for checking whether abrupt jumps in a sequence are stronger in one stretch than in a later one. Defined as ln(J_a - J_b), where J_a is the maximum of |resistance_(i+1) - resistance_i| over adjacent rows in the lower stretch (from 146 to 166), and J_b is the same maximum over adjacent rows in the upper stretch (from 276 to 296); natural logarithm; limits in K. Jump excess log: 1.79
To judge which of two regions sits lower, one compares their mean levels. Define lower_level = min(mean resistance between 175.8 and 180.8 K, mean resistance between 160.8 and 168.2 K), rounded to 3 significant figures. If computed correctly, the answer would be 281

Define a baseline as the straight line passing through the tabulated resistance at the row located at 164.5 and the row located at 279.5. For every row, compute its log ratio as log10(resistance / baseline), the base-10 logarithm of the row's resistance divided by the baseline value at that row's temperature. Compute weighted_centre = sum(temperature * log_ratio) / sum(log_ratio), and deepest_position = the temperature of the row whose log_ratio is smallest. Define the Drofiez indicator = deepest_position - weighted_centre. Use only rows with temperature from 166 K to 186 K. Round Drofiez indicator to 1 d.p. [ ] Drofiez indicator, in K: -2.1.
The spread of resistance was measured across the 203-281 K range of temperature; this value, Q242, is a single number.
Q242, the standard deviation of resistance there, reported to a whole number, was 12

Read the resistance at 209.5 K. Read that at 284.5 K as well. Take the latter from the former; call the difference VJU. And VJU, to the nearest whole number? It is 43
